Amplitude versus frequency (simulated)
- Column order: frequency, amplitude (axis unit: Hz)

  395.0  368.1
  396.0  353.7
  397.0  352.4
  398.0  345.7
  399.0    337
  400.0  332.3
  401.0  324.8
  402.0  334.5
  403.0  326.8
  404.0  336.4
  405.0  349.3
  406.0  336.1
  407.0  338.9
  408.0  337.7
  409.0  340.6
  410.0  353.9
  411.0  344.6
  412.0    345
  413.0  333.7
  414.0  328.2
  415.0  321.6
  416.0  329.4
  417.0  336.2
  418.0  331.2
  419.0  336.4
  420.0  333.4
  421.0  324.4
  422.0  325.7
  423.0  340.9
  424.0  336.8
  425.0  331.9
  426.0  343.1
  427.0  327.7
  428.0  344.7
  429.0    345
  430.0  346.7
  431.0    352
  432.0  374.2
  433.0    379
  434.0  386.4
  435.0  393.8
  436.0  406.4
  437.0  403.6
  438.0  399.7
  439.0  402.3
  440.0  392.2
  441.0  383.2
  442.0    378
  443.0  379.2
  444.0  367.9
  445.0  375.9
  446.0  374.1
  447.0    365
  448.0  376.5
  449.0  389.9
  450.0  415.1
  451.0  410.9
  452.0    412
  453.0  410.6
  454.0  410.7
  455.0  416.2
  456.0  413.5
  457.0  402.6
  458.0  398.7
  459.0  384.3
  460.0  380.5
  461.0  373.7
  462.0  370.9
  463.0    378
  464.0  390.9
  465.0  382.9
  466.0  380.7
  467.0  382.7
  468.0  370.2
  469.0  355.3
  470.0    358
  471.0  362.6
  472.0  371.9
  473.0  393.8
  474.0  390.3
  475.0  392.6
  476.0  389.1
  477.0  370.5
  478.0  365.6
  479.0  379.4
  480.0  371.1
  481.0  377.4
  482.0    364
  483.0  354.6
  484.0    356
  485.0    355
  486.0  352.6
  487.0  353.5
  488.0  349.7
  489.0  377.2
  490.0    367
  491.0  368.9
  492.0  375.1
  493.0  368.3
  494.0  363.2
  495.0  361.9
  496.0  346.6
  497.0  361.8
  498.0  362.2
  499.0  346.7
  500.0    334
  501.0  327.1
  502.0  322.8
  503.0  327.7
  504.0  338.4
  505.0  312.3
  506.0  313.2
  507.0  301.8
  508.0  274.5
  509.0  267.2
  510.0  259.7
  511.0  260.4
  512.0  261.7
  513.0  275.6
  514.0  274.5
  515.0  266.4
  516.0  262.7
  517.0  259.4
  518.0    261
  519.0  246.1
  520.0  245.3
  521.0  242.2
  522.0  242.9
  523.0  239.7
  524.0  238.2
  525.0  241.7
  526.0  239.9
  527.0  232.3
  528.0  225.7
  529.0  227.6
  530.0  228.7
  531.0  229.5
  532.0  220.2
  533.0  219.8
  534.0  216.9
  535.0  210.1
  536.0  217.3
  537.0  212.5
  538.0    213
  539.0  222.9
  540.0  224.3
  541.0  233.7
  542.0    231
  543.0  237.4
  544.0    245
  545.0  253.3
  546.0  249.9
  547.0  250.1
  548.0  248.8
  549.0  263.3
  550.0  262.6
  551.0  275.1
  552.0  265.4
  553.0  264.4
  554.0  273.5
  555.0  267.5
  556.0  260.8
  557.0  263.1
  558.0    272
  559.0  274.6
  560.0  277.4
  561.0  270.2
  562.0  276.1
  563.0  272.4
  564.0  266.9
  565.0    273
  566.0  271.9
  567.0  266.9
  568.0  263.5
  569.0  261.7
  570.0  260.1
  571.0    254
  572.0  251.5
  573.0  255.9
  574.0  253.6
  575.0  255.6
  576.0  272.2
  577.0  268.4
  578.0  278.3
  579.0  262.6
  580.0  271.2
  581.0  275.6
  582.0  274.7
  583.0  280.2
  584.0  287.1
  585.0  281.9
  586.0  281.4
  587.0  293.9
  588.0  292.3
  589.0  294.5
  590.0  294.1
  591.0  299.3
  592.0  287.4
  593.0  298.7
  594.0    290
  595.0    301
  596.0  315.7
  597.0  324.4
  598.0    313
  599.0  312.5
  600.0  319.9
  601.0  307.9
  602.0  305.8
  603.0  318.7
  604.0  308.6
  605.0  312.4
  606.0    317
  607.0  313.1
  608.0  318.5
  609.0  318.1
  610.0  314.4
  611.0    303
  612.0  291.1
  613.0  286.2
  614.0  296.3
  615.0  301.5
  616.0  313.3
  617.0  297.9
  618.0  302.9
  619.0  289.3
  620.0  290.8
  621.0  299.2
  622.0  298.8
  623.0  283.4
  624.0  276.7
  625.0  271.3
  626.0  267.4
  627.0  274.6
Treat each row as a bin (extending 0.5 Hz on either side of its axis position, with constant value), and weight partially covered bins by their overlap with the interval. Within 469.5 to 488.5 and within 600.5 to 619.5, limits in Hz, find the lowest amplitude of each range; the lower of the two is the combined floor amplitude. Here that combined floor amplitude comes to 286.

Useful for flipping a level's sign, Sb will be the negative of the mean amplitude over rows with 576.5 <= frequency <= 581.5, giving -271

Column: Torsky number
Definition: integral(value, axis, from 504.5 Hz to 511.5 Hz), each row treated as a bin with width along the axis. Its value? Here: 1989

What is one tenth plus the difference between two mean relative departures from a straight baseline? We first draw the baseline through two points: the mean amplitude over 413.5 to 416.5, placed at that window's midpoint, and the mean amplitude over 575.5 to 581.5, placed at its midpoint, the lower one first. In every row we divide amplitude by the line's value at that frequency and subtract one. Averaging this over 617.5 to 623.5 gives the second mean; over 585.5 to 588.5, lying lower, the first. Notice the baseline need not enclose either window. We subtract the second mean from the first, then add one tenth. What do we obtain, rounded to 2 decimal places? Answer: 0.03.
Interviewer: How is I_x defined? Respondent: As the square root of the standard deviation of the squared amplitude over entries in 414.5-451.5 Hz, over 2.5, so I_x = 58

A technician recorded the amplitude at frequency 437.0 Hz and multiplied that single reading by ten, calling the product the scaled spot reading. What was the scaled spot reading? 4036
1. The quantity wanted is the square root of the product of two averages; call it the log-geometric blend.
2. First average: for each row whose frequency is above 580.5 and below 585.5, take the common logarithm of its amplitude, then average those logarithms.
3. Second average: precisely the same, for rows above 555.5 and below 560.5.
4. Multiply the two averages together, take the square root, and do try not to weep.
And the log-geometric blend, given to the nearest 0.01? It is 2.44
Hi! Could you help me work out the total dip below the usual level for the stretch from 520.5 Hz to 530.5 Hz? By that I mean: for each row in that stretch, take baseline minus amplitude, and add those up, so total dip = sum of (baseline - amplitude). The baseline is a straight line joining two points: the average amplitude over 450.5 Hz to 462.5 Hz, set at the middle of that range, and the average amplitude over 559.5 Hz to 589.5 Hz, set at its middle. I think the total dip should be 884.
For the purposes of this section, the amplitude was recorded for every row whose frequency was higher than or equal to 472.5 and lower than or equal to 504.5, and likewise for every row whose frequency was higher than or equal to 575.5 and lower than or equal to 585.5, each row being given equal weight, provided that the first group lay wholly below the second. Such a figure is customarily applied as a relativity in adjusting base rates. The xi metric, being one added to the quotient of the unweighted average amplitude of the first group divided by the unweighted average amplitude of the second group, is 2.31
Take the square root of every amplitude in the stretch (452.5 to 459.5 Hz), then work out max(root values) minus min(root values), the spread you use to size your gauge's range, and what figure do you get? 0.8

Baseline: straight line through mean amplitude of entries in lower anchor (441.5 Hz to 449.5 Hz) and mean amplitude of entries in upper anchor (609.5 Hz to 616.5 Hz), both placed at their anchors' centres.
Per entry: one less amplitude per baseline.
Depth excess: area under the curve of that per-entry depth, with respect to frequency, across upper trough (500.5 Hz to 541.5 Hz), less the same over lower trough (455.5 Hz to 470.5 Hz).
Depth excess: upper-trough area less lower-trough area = 11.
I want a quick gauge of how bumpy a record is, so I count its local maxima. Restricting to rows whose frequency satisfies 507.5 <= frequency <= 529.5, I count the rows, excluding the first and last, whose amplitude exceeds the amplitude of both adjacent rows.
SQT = 4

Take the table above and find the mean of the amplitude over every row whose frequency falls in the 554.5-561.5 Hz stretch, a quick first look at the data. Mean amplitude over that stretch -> 269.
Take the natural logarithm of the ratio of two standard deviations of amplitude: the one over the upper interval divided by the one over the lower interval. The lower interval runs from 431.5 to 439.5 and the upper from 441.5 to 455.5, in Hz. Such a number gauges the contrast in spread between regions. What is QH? 0.5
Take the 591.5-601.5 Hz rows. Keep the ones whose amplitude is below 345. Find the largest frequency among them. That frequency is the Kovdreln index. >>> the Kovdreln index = 601.0 Hz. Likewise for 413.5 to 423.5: 423.0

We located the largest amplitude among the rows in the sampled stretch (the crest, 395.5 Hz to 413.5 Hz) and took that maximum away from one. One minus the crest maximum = -353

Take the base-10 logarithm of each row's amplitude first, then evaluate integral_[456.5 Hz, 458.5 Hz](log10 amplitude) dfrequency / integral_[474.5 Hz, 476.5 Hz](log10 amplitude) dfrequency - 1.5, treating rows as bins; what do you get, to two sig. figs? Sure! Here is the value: -0.50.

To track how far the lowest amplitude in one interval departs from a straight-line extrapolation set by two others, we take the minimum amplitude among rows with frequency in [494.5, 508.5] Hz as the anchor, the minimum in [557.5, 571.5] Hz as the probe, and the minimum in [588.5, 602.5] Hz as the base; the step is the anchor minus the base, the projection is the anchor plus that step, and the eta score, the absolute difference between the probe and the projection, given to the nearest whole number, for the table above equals 8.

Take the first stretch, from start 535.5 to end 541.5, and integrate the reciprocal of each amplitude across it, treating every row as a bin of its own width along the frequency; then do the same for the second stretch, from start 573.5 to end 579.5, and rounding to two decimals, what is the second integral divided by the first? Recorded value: 0.83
